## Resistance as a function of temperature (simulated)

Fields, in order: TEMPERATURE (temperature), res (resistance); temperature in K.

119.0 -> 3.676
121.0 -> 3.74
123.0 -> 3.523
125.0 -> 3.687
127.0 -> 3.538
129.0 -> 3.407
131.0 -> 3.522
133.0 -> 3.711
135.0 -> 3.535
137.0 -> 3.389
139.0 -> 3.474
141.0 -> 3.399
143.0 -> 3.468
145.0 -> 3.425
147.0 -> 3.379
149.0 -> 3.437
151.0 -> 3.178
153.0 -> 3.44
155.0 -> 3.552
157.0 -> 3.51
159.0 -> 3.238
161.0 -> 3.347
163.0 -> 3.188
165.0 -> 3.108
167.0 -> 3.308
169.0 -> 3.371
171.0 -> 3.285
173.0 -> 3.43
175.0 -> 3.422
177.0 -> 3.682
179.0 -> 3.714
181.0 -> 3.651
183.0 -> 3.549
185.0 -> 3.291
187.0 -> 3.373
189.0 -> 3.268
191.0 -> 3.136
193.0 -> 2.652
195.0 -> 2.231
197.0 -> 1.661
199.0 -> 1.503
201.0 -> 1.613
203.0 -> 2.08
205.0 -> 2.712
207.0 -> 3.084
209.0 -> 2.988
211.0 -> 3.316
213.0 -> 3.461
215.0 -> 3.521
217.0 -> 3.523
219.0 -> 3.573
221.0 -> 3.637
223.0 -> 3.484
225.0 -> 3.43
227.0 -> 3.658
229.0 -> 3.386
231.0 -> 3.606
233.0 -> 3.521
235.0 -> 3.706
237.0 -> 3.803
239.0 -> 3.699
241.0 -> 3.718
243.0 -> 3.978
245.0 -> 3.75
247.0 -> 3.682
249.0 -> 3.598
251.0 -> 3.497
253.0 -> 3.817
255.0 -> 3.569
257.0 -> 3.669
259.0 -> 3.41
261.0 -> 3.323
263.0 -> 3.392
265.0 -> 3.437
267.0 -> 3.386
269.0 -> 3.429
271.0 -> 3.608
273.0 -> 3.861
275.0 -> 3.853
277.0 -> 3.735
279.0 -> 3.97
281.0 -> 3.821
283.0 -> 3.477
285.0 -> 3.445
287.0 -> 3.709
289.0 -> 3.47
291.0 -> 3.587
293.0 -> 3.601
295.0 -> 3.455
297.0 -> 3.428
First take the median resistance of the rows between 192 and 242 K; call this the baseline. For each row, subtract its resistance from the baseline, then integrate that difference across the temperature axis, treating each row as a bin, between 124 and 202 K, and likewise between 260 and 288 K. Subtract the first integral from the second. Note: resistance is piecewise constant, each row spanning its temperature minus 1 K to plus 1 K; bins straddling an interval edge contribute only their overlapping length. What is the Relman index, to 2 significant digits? -22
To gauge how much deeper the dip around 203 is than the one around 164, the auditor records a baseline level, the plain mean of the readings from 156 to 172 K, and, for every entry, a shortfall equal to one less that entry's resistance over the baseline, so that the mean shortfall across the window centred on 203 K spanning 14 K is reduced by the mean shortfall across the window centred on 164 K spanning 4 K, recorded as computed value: 0.28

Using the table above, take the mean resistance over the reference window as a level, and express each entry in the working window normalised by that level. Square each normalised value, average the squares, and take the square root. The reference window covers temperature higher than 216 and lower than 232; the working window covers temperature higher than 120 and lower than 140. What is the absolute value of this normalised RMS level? 1.005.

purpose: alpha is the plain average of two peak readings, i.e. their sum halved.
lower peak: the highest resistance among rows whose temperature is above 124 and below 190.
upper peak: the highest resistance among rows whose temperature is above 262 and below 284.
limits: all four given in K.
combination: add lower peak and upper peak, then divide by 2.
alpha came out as 3.84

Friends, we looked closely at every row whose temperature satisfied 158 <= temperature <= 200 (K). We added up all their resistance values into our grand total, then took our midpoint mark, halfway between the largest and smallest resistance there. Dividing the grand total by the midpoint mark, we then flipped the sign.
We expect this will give -25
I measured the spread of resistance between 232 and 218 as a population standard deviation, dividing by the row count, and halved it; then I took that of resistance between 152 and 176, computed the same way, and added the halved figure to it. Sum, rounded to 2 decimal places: 0.17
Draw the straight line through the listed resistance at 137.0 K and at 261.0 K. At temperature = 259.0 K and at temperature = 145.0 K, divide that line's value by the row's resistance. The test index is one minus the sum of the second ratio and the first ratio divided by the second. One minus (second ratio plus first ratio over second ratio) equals -0.97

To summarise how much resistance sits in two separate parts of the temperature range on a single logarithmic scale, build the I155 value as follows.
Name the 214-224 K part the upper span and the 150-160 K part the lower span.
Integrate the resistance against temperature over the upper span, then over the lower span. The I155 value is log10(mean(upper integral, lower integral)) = 1.540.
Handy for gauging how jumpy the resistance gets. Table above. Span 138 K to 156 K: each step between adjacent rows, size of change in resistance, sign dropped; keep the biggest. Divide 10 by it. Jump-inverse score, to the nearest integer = 38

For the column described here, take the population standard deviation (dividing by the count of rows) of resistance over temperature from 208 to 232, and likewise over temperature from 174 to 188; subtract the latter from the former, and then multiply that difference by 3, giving 0.1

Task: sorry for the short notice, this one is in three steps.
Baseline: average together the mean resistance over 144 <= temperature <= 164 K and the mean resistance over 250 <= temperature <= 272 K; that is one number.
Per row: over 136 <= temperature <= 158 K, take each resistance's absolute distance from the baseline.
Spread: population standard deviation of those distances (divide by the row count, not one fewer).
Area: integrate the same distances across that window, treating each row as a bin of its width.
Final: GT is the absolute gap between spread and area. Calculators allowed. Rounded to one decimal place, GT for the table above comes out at 1.3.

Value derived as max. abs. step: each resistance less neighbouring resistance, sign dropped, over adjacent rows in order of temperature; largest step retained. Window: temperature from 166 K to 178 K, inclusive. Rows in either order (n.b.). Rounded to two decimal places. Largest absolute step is 0.26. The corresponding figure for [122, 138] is 0.19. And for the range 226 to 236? 0.27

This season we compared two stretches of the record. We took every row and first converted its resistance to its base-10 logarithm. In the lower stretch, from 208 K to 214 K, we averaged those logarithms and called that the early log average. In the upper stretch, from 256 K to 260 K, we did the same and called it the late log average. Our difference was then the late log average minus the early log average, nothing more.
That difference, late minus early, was 0.04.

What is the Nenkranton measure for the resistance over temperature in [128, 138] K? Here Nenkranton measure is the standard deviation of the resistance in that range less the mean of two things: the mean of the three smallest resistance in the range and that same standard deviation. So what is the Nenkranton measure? -1.66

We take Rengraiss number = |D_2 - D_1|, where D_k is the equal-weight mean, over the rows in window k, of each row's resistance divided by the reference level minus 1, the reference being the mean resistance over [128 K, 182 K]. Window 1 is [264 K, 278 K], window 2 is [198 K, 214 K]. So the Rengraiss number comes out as 0.30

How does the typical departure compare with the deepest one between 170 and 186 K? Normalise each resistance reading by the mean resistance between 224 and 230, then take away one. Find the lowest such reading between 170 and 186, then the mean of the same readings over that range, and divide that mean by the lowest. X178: 0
